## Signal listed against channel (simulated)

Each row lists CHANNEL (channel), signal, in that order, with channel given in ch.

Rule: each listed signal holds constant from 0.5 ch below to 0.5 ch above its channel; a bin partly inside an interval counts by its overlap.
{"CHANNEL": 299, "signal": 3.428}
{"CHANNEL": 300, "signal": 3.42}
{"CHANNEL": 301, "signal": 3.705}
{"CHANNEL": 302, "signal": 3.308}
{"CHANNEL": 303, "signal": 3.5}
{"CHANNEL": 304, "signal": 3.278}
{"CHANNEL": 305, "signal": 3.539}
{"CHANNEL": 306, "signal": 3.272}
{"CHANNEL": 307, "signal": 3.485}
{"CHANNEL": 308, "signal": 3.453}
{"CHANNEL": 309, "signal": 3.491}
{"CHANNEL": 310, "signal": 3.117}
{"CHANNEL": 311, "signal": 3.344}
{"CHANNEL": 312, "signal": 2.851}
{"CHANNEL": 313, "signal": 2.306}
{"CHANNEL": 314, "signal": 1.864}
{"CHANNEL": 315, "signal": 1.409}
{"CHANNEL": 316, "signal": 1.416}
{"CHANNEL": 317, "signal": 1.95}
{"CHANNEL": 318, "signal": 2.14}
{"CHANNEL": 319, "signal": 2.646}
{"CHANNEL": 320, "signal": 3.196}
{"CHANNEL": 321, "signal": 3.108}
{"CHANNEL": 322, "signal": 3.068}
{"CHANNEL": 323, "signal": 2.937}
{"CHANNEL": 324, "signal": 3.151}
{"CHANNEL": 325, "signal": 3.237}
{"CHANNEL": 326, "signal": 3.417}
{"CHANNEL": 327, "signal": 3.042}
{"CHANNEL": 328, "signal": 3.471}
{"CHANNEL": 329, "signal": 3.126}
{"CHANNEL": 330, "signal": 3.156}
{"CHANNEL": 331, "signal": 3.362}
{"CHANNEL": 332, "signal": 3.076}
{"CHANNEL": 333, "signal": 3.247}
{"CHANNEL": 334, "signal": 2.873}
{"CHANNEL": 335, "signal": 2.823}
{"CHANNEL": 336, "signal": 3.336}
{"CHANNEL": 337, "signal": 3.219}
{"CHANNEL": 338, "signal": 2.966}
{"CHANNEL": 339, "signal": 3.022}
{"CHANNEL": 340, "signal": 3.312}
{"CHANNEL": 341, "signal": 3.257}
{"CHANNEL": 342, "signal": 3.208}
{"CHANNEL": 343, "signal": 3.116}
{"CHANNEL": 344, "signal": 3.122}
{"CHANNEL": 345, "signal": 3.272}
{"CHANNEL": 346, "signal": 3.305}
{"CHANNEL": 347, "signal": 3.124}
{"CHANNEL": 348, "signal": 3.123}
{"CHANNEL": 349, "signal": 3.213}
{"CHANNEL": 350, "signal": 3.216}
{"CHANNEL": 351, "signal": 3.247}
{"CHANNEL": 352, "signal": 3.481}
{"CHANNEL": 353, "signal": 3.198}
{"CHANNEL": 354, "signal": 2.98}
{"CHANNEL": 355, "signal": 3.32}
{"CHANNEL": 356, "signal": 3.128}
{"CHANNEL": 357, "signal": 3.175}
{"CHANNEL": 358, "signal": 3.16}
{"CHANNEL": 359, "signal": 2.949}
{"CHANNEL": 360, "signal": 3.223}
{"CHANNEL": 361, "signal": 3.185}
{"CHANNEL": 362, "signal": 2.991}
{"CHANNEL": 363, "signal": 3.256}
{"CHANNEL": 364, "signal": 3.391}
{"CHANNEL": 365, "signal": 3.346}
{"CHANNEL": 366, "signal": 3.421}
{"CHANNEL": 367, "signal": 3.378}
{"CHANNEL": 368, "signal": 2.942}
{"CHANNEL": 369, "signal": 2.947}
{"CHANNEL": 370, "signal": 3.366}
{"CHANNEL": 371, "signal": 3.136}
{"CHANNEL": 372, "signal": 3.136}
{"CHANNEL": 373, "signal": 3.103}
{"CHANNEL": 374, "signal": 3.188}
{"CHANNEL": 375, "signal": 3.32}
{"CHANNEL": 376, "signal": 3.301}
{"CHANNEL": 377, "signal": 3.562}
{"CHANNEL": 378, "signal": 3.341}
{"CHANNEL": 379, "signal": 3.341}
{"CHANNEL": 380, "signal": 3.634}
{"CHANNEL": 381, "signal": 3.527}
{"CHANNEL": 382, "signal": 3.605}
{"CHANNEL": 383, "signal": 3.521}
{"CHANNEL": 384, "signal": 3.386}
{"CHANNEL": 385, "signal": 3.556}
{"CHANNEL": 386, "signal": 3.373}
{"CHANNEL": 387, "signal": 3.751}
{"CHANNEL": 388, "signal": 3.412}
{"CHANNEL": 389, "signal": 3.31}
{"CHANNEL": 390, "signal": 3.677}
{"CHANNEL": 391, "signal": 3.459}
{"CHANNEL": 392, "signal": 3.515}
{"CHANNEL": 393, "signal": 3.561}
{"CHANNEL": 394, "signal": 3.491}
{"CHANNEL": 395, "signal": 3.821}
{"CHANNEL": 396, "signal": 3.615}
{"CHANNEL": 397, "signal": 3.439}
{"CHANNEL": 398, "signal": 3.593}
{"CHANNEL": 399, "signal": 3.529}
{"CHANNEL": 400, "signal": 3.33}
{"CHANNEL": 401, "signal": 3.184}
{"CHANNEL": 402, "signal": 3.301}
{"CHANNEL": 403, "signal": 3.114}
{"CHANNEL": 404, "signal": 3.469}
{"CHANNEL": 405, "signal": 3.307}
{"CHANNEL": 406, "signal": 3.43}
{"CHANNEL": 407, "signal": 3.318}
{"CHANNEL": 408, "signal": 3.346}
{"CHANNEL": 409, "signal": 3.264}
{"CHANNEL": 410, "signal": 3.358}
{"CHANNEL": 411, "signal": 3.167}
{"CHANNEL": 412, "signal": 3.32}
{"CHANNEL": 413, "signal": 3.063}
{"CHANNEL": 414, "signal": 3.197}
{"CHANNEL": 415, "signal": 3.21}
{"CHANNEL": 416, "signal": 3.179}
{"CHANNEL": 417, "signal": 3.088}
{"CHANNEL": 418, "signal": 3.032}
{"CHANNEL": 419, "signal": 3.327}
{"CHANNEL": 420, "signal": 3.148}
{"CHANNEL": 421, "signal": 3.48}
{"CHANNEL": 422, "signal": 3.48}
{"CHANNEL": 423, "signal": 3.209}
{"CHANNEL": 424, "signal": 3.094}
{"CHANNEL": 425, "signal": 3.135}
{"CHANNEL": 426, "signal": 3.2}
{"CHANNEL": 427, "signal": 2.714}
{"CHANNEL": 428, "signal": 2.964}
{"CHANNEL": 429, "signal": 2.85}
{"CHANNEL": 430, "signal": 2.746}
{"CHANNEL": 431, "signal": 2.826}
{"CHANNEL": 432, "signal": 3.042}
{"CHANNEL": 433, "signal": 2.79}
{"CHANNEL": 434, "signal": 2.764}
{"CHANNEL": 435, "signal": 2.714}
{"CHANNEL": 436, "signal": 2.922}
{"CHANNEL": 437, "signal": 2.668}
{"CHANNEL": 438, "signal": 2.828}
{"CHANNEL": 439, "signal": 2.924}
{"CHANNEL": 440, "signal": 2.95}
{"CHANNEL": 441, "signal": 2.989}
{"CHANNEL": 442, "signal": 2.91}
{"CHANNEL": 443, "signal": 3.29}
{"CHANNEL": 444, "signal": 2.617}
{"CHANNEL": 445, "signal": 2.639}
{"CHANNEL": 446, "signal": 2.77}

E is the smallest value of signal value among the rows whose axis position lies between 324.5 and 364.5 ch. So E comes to 2.823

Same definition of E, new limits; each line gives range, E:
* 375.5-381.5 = 3.301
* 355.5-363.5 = 2.949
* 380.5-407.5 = 3.114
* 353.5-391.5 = 2.942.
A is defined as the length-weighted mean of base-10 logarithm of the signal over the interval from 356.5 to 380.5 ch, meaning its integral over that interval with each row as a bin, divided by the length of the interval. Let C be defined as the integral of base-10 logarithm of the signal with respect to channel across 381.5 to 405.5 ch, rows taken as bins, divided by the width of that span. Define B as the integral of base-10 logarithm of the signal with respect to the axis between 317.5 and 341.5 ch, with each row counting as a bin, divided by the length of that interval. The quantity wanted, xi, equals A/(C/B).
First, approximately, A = 0.510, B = 0.49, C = 0.540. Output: 0.46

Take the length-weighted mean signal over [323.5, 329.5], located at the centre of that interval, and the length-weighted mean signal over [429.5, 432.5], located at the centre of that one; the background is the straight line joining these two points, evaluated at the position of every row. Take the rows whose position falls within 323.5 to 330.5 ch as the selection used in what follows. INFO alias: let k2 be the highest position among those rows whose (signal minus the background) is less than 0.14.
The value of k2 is 330 ch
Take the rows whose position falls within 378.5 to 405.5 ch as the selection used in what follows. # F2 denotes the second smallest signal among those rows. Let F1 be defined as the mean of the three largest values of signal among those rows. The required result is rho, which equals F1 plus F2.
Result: 6.9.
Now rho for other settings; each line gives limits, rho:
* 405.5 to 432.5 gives 6.2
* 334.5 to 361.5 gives 6.3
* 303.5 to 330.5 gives 4.9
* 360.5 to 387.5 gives 6.6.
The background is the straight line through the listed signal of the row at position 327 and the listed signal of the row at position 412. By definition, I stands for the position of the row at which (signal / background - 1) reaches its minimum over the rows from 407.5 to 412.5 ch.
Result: 411 ch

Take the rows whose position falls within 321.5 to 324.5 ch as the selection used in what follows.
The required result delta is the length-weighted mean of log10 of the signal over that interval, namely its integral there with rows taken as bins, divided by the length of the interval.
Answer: 0.48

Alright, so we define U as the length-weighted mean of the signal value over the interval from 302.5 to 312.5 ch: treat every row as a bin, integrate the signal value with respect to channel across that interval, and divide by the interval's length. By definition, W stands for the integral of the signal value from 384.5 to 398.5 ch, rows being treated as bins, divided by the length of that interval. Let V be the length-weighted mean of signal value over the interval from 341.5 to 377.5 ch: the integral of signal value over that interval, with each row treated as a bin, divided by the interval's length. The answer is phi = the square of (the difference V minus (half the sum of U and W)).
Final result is 0.05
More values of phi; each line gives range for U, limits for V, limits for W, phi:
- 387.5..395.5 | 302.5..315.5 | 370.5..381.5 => 0.19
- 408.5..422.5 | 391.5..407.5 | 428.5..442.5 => 0.16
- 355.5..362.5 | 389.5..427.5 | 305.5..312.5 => 0.01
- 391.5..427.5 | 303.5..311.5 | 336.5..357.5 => 0.02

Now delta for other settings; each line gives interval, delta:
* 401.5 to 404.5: 0.52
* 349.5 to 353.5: 0.52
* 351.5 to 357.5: 0.51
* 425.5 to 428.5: 0.47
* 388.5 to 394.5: 0.54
